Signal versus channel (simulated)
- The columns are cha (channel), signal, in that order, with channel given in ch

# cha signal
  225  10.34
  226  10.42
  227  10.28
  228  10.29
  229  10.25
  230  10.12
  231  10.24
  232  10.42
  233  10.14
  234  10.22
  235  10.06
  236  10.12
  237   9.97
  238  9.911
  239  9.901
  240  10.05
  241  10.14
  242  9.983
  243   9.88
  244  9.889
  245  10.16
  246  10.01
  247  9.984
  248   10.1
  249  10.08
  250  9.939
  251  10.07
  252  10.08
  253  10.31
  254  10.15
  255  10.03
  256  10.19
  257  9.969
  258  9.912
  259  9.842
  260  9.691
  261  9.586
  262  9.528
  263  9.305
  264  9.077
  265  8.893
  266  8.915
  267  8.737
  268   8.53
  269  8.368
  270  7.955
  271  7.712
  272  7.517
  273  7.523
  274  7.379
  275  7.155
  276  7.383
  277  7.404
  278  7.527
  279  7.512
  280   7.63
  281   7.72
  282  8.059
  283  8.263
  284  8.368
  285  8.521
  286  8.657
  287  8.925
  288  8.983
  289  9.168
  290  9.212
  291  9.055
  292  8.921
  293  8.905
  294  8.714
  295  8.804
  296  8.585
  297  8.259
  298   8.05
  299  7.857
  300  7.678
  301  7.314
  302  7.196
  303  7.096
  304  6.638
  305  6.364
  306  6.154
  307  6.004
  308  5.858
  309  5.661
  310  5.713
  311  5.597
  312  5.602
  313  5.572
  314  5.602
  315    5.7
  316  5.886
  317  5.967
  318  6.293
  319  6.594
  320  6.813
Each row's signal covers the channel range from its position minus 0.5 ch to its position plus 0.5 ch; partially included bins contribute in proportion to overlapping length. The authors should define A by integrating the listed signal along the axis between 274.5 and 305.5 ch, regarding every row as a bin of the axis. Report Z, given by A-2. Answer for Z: 248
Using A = 250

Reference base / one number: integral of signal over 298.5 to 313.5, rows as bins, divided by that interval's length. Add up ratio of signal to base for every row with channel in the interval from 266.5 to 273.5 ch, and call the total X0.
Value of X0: 8.8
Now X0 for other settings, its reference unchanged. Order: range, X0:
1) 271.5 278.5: 8.1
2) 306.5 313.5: 6.2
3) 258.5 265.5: 10.3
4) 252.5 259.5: 11.0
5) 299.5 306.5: 7.5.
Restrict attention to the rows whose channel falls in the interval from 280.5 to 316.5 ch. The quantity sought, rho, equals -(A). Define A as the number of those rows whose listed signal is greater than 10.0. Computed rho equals 0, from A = 0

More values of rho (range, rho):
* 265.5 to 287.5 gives 0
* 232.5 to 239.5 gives -4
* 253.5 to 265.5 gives -3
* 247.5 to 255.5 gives -7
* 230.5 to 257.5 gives -18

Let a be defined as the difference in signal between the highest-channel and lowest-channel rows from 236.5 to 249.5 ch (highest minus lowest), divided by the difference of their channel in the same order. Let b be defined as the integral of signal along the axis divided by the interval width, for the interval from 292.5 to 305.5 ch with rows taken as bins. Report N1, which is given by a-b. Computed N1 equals -7.8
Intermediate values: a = 0.01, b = 7.8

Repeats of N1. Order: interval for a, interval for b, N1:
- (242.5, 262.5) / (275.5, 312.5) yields -7.7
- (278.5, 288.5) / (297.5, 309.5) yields -6.7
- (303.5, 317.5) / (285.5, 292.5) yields -9.0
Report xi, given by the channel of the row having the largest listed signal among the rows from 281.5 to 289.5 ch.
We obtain 289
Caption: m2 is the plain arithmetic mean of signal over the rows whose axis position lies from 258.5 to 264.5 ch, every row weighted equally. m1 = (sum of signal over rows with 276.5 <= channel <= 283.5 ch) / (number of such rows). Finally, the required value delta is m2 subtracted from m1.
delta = -2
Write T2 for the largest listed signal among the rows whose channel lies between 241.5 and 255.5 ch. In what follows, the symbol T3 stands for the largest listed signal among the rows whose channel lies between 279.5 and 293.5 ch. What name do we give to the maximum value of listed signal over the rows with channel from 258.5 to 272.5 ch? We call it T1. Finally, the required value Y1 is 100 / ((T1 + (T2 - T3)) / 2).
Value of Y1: 18.3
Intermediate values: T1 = 9.842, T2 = 10.31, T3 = 9.212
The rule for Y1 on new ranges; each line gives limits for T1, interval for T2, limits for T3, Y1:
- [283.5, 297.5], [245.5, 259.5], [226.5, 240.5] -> 22.0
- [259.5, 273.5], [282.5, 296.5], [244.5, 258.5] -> 23.3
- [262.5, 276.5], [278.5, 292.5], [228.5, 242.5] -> 24.7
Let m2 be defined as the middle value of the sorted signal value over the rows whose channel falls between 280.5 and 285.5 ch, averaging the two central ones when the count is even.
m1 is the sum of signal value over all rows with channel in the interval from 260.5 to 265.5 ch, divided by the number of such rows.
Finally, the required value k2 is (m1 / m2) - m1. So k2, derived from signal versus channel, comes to -8.2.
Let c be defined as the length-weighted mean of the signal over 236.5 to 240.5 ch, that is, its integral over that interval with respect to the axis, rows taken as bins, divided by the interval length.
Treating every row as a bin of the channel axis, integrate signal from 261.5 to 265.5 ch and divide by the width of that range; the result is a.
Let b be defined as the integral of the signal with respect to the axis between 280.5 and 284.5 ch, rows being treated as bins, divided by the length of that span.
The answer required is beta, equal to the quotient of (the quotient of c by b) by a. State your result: 0.13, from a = 9.2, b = 8.1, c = 10.0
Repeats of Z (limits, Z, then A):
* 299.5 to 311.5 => 75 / 77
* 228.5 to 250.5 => 220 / 222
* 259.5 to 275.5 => 134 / 136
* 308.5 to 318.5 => 56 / 58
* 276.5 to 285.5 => 69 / 71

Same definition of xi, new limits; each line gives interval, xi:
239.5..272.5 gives 253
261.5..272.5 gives 262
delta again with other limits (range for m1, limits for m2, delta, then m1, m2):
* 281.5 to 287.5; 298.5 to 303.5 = 1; 8.5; 7.4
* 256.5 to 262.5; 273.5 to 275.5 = 2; 9.8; 7.3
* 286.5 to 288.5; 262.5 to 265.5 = 0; 9.0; 9.1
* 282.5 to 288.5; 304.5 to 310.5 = 3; 8.6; 6.0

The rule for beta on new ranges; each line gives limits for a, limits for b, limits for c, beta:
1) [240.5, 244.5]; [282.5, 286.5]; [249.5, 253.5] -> 0.12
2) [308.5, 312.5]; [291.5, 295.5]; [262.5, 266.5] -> 0.18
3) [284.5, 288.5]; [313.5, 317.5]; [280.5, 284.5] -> 0.16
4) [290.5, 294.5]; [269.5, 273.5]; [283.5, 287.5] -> 0.13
